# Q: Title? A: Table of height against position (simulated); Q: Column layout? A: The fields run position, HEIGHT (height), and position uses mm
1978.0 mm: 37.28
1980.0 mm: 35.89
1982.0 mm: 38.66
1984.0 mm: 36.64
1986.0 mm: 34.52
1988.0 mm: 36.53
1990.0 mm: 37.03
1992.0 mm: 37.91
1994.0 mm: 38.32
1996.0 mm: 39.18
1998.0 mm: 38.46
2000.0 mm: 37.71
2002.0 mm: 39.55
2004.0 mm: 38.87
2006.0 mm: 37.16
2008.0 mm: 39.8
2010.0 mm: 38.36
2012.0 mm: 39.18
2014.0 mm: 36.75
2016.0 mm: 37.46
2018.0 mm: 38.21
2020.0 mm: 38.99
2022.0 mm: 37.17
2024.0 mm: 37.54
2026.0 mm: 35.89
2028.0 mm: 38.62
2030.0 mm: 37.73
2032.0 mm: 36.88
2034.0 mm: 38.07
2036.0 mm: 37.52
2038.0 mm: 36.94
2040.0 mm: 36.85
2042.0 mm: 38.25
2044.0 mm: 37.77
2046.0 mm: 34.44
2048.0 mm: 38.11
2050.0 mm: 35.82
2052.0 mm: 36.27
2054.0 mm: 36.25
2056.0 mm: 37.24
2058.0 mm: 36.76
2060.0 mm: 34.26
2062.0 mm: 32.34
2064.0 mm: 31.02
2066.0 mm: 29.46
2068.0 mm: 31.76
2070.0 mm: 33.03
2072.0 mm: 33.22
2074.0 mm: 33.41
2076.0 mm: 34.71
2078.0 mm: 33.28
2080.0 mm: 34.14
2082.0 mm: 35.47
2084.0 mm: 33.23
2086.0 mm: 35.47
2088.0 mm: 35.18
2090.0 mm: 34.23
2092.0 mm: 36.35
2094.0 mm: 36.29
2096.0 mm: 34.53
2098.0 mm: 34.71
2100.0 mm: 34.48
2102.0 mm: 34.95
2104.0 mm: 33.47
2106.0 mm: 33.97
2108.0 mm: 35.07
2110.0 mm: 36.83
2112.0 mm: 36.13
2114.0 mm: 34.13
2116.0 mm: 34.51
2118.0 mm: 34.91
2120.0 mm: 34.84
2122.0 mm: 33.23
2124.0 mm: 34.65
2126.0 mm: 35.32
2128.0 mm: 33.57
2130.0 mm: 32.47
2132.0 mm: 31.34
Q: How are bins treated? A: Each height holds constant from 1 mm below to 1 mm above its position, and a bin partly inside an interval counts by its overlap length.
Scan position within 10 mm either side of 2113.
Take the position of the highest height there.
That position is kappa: 2110.0 mm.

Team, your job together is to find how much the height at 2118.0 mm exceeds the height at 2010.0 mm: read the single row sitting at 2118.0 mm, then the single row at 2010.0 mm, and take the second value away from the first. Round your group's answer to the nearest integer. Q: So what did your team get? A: -3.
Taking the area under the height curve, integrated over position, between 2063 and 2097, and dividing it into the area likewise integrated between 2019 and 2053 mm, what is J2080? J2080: 1.10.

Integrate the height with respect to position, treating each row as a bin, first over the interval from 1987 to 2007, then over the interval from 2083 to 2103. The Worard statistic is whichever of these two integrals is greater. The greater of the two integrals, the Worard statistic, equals 761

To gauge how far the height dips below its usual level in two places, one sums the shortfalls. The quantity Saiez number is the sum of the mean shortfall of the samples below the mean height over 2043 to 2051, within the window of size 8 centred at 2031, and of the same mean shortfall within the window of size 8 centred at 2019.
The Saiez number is -2.7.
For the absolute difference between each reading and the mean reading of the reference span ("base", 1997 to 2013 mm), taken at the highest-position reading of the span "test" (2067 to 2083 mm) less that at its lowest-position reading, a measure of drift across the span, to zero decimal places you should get -4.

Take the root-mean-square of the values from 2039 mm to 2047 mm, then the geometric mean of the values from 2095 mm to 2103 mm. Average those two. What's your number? 35.8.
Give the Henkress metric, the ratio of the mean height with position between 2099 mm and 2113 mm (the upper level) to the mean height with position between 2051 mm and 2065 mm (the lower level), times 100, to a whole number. 100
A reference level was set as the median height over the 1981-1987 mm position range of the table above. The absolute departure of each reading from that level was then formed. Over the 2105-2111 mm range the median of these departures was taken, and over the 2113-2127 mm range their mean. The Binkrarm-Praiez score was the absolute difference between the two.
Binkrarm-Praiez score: 0.6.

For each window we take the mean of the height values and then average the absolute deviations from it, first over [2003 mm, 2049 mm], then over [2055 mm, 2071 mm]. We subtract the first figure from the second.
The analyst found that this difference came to 1.3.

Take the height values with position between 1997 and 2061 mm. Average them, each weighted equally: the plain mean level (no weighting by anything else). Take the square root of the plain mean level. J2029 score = 6.12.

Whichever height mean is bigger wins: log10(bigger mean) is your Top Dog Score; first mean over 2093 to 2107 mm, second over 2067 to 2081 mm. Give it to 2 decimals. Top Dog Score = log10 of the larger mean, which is 1.54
